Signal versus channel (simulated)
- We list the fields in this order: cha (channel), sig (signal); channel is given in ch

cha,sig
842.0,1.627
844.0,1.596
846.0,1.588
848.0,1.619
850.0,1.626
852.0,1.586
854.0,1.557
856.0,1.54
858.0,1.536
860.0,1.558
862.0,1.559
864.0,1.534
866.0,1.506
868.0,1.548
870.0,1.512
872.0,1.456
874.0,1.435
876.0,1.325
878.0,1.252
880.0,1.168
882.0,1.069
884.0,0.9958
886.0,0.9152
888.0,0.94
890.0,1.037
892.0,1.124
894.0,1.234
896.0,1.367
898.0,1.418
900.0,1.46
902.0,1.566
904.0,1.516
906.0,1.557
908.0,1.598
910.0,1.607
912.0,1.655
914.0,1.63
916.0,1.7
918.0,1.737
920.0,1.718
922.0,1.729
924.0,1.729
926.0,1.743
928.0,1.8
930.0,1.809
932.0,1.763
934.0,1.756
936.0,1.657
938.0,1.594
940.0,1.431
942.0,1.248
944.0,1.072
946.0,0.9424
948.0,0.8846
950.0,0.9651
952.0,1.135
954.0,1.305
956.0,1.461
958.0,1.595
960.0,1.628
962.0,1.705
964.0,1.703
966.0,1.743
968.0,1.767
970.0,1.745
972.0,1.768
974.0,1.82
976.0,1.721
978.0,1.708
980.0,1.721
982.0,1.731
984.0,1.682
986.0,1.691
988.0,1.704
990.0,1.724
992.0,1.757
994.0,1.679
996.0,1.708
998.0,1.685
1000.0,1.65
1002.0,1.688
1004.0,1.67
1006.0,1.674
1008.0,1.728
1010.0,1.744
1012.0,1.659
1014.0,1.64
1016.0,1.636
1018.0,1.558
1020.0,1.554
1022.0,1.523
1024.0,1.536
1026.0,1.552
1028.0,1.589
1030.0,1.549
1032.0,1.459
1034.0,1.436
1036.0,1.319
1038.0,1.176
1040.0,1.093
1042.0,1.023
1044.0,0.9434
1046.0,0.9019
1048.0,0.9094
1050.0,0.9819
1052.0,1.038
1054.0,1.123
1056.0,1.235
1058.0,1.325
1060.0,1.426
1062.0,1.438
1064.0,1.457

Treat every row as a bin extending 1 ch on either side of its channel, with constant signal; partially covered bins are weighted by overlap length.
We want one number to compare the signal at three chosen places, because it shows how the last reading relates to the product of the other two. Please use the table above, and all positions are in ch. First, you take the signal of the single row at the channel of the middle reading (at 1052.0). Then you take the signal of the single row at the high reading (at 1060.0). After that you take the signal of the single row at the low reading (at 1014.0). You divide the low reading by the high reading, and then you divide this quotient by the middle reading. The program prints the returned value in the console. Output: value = 1.11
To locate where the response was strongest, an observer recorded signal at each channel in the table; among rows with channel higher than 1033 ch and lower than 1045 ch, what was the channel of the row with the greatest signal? 1034.0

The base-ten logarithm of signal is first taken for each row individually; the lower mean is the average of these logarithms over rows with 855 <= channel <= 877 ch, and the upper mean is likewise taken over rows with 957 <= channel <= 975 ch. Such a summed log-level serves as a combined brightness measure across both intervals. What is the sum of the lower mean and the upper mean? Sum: 0.411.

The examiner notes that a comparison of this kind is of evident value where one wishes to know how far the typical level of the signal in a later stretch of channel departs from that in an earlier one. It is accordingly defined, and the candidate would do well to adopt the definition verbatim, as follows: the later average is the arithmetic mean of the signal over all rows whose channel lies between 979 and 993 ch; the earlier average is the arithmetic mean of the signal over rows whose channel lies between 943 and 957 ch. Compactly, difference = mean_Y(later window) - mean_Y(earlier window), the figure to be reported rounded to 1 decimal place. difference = 0.6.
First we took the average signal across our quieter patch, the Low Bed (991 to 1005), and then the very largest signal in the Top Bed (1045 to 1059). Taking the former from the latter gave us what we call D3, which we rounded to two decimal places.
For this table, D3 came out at -0.37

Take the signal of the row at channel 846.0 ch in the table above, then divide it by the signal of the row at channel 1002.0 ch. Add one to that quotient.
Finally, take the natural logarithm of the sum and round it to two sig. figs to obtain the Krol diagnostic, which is 0.66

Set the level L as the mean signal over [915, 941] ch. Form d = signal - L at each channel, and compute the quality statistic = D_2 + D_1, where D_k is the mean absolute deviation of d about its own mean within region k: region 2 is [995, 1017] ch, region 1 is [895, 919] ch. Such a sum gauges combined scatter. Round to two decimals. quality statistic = 0.11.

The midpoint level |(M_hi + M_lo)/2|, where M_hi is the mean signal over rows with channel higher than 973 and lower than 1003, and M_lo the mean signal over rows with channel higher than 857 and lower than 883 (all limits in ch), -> 1.57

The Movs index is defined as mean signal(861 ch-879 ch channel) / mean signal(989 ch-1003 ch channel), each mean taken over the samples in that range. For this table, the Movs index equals 0.86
